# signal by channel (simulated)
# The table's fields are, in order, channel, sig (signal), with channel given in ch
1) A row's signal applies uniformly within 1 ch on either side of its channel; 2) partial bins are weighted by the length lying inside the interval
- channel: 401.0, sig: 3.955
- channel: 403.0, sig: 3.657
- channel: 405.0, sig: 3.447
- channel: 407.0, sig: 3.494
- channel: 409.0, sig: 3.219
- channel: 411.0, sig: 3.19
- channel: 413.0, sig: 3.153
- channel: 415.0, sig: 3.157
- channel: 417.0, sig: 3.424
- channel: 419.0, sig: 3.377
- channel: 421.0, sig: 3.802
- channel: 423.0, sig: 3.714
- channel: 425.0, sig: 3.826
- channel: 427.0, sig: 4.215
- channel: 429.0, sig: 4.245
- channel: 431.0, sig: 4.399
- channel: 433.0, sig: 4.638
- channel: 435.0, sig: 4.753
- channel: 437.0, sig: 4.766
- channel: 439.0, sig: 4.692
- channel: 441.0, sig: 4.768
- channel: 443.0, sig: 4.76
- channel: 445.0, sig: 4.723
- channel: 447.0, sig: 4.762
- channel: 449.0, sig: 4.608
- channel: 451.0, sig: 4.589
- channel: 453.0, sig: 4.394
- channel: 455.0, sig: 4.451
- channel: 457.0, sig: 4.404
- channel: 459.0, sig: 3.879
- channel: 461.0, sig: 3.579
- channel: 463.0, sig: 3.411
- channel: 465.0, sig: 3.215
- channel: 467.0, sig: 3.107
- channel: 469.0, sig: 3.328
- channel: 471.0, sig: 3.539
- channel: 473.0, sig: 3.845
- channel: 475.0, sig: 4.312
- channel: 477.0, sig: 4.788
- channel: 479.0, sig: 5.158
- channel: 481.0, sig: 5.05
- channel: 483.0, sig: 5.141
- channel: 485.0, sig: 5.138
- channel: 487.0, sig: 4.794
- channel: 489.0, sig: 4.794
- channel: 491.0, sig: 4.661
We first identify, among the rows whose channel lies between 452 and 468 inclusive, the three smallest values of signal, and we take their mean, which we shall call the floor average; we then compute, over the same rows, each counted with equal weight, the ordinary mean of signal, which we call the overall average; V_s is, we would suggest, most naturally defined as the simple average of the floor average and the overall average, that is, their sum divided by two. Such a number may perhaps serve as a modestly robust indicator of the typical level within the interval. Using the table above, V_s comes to 3.5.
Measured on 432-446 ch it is 4.7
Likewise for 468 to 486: 4.0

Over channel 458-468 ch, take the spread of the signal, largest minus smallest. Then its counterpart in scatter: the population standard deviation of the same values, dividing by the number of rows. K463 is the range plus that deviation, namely 1.0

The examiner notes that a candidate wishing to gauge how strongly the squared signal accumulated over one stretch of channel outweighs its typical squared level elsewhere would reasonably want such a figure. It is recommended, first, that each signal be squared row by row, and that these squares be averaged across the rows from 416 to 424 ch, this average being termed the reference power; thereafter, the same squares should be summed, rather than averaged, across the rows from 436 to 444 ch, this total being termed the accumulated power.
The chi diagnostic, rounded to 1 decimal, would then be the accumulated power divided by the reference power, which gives 7.0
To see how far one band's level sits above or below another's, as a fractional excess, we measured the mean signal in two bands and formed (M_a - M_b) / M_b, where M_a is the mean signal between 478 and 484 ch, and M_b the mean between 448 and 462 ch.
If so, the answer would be 0.20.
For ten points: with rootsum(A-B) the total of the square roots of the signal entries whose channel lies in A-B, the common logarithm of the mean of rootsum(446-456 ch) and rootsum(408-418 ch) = 0.99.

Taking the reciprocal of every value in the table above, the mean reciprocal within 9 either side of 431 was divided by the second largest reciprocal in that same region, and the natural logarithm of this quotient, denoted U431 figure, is -0.12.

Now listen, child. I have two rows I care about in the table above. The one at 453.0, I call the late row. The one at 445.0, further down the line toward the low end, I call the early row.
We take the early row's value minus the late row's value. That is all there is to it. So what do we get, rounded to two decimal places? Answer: 0.33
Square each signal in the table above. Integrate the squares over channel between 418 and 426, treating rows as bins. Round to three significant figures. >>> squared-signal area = 109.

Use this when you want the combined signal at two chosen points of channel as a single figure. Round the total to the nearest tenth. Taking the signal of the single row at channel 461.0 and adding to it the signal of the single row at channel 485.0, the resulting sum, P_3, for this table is 8.7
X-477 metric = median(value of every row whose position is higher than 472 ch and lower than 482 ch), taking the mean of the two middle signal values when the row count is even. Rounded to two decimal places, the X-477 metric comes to 4.79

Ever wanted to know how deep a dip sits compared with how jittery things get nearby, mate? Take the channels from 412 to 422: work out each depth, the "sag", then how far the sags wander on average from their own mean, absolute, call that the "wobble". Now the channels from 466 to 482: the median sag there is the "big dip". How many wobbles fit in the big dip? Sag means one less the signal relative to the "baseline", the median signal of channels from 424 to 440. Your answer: 2.4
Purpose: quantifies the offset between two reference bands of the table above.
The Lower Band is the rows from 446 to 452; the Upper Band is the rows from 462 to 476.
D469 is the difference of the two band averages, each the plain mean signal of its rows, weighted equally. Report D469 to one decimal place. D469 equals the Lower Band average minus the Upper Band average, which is 1.1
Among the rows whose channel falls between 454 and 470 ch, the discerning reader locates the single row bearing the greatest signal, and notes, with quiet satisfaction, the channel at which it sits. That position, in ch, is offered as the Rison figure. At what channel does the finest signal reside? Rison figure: 455.0 ch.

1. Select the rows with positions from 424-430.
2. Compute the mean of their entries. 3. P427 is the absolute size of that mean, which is 4.1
